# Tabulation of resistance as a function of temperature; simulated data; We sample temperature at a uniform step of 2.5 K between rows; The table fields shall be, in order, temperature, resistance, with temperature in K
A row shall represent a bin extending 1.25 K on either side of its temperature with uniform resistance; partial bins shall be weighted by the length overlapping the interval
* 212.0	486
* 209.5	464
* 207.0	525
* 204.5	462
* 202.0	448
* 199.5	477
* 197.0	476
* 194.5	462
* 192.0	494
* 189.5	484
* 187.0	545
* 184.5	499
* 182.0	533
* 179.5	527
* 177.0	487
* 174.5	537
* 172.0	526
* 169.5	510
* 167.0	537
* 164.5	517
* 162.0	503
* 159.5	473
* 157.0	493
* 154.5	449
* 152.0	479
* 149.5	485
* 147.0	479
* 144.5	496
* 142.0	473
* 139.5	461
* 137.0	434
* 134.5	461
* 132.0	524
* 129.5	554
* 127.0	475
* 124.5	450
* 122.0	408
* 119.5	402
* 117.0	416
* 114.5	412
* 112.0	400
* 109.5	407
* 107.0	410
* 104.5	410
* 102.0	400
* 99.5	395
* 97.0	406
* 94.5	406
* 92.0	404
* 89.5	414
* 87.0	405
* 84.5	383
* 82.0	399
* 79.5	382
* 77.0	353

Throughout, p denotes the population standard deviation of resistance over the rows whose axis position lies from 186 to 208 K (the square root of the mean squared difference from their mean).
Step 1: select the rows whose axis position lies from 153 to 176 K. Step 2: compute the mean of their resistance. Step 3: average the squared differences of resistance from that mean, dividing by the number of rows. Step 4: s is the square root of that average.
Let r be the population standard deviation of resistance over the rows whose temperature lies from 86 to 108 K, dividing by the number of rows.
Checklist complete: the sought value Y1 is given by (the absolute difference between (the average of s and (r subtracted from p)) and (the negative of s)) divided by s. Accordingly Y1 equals 1.9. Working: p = 30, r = 5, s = 28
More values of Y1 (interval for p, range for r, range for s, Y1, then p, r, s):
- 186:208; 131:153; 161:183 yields 1.7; 30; 24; 16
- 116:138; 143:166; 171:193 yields 2.2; 49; 18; 22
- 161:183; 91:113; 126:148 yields 1.7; 16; 5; 34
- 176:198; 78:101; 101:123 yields 3.0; 26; 10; 5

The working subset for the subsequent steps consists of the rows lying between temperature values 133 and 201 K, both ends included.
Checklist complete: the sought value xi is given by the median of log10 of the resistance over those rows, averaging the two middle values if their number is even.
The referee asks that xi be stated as 2.688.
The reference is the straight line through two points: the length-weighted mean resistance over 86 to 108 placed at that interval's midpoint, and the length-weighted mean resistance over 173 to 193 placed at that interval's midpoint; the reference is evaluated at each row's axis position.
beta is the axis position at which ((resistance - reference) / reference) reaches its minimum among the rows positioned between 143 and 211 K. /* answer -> 202.0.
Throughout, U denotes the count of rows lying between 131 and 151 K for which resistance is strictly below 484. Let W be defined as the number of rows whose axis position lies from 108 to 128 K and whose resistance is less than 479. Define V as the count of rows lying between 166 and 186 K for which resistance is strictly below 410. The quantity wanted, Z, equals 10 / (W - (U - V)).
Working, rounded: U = 5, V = 0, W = 8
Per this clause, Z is 3.3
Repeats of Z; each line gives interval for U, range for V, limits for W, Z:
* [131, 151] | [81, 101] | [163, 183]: 5.0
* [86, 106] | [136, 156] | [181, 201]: -2.0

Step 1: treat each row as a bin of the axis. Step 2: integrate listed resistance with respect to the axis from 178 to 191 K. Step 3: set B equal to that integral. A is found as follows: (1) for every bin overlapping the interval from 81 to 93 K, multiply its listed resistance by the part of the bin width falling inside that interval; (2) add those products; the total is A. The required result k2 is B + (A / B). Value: 6716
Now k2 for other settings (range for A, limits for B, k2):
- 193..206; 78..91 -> 5148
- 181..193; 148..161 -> 6194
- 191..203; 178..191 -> 6716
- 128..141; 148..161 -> 6194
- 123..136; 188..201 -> 6232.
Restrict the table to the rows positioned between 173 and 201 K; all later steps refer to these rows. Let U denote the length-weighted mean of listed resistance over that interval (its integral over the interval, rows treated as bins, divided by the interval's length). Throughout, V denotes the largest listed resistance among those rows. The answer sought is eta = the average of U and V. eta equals 523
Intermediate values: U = 502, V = 545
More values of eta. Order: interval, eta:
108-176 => 513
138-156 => 485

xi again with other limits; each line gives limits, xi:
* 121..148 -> 2.675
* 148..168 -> 2.689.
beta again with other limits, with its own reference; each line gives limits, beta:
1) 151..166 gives 154.5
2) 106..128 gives 119.5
